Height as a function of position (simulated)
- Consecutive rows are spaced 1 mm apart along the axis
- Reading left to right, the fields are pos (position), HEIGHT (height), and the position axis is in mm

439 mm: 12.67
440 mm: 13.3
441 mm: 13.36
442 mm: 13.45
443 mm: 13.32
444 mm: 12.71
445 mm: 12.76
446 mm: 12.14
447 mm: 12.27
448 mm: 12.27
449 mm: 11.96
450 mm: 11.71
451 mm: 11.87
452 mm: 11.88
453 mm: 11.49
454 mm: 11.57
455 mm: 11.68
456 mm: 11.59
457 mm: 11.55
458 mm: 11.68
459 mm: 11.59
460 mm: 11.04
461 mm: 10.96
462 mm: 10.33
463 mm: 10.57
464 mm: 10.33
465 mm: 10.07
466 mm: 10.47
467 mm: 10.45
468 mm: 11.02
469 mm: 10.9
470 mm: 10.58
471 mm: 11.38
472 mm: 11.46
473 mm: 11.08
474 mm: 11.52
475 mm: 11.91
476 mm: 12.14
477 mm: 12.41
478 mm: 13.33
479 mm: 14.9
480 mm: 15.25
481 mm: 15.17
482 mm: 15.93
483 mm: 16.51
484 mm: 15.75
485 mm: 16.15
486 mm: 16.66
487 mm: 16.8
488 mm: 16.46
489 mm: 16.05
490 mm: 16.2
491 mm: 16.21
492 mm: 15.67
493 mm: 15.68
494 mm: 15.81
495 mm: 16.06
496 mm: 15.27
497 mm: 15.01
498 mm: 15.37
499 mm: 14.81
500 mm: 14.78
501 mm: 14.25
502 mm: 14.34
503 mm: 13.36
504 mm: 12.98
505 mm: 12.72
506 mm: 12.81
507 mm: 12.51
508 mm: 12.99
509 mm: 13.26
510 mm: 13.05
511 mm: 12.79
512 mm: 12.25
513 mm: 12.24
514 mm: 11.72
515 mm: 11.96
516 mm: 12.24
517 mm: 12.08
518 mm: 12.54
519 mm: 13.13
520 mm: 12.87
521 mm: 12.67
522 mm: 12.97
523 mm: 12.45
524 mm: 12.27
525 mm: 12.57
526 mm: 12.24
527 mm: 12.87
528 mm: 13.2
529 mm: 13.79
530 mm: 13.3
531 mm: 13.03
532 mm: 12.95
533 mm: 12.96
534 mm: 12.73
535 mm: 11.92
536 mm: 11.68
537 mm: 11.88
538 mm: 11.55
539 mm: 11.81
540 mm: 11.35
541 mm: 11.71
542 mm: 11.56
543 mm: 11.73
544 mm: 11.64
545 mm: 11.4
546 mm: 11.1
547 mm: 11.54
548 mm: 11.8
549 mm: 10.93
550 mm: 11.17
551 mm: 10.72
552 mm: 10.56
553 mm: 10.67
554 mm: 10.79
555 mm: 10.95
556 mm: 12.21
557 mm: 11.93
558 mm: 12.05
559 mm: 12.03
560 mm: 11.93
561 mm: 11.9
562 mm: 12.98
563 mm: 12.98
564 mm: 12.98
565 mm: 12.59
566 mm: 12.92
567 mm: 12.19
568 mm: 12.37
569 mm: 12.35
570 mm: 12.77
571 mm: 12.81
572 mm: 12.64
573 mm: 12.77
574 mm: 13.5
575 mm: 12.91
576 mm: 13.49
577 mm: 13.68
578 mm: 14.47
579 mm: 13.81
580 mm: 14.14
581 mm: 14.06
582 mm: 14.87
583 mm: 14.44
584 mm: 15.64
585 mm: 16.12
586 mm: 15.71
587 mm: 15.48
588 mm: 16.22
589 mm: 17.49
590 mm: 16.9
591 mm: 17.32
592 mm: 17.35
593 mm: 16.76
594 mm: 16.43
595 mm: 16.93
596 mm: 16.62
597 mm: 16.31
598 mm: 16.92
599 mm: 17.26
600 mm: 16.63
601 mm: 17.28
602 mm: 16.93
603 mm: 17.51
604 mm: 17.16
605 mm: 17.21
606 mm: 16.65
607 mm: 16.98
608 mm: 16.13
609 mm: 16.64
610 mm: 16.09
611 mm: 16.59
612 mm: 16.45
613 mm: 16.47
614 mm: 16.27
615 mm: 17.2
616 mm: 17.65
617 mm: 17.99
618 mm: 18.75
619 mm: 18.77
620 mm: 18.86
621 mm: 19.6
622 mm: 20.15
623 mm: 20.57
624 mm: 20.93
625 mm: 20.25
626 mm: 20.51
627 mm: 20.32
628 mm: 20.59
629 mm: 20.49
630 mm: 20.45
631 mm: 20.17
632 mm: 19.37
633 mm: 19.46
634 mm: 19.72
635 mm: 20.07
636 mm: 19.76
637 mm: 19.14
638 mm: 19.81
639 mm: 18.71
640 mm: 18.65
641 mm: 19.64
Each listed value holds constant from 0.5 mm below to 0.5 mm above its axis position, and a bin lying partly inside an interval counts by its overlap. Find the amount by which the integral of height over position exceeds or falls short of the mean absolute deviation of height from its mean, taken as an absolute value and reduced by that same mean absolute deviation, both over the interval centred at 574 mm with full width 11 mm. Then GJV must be 144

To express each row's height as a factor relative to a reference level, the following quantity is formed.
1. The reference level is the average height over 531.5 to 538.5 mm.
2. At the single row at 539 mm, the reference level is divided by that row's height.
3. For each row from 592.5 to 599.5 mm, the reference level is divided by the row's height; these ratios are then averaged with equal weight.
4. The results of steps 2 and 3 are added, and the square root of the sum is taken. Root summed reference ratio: 1.33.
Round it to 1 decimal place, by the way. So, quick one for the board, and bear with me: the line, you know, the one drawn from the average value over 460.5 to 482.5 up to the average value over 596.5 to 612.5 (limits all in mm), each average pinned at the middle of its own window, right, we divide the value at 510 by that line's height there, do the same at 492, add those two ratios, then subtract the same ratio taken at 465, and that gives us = 1.4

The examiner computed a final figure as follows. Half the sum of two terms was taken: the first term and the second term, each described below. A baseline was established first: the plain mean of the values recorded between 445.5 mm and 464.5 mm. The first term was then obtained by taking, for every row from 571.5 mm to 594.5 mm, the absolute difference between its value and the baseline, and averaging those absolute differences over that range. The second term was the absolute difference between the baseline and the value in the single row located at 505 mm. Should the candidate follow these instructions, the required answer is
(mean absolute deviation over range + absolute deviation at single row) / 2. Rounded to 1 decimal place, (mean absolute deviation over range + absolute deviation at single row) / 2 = 2.4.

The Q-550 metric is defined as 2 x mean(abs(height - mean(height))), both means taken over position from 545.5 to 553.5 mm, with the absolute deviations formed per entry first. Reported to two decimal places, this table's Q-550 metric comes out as 0.68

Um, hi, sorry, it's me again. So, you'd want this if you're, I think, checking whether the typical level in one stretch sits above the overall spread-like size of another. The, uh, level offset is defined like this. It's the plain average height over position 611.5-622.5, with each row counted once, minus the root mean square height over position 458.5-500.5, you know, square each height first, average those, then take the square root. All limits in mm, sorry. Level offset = 4.2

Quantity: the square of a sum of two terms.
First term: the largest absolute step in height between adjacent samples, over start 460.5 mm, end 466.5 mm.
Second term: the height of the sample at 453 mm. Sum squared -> 147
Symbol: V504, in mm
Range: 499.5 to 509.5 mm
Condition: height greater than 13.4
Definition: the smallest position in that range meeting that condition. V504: 500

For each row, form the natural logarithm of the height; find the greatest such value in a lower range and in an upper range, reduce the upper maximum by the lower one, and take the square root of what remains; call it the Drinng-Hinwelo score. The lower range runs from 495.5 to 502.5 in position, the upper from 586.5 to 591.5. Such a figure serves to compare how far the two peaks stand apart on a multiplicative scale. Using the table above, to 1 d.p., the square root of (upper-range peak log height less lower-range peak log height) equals 0.4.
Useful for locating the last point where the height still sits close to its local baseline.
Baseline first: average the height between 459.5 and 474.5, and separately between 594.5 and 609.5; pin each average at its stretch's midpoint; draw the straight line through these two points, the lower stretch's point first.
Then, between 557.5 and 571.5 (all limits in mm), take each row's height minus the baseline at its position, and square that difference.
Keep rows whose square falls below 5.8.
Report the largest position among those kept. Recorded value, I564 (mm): 566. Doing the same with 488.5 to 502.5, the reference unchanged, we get 502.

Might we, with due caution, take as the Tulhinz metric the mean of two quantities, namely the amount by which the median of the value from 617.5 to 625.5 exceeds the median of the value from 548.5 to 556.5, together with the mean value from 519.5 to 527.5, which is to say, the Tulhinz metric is 11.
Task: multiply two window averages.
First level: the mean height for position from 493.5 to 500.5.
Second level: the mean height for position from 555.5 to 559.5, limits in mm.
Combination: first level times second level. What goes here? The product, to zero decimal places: 184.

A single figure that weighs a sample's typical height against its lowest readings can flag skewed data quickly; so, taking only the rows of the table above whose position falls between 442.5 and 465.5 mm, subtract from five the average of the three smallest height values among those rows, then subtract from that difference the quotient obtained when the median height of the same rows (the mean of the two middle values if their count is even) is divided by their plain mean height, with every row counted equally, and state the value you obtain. -6.2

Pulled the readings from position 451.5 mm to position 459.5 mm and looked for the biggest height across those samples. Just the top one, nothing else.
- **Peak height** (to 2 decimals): 11.88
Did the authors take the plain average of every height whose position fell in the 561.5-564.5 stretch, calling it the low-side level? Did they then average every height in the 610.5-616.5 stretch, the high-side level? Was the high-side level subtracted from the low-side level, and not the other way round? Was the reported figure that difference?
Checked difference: -4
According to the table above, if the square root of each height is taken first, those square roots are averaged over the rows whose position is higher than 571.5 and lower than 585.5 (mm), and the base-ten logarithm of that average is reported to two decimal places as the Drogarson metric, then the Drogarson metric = 0.57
